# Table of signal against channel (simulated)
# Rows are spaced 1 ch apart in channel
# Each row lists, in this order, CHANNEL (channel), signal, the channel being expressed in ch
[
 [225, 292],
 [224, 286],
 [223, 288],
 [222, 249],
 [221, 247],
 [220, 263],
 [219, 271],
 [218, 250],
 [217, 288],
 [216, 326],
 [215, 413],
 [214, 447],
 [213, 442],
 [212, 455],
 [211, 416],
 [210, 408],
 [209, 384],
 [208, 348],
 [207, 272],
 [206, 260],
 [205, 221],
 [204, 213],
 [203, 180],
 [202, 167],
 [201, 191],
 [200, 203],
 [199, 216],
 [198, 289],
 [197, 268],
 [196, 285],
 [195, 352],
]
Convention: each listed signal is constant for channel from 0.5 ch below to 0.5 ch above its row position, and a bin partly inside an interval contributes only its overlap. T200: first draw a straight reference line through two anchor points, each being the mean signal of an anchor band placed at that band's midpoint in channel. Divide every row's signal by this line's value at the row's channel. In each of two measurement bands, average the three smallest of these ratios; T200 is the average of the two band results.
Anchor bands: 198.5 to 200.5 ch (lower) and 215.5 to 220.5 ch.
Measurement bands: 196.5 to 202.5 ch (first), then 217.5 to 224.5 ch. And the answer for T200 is 0.87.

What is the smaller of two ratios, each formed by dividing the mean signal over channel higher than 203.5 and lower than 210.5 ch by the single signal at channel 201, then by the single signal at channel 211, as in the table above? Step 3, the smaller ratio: 0.72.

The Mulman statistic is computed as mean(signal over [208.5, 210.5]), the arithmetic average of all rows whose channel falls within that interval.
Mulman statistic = 396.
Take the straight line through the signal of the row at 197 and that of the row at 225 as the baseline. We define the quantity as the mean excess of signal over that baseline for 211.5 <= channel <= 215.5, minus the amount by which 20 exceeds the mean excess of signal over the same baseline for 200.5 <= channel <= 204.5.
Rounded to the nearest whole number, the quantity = 52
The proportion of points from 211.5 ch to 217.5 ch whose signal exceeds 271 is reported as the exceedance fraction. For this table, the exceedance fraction 1.0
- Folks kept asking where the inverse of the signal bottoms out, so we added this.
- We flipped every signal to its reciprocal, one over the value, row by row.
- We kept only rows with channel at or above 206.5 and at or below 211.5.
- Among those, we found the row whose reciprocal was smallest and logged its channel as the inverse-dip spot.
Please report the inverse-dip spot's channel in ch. 211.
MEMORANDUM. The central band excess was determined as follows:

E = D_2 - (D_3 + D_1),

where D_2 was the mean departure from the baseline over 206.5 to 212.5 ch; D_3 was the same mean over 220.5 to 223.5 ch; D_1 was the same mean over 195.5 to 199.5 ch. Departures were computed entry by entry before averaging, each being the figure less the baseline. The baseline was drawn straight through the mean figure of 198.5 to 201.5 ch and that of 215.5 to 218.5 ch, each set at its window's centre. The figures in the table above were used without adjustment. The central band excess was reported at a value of 108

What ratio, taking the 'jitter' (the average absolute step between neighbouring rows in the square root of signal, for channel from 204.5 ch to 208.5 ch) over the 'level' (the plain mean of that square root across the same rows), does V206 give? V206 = 0.076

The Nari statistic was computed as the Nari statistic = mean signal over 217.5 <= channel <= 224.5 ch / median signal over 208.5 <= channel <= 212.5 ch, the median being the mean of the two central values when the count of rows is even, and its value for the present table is 0.64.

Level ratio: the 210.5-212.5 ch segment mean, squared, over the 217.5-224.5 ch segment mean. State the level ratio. 716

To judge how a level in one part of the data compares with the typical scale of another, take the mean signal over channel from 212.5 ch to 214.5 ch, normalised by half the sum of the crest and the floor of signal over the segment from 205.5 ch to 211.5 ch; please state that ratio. 1.3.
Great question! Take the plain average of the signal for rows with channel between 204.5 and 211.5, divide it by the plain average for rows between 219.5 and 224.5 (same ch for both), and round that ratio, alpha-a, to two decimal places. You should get 1.24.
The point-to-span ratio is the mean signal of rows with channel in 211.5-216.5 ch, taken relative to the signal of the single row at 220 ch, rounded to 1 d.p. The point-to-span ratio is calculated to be 1.6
